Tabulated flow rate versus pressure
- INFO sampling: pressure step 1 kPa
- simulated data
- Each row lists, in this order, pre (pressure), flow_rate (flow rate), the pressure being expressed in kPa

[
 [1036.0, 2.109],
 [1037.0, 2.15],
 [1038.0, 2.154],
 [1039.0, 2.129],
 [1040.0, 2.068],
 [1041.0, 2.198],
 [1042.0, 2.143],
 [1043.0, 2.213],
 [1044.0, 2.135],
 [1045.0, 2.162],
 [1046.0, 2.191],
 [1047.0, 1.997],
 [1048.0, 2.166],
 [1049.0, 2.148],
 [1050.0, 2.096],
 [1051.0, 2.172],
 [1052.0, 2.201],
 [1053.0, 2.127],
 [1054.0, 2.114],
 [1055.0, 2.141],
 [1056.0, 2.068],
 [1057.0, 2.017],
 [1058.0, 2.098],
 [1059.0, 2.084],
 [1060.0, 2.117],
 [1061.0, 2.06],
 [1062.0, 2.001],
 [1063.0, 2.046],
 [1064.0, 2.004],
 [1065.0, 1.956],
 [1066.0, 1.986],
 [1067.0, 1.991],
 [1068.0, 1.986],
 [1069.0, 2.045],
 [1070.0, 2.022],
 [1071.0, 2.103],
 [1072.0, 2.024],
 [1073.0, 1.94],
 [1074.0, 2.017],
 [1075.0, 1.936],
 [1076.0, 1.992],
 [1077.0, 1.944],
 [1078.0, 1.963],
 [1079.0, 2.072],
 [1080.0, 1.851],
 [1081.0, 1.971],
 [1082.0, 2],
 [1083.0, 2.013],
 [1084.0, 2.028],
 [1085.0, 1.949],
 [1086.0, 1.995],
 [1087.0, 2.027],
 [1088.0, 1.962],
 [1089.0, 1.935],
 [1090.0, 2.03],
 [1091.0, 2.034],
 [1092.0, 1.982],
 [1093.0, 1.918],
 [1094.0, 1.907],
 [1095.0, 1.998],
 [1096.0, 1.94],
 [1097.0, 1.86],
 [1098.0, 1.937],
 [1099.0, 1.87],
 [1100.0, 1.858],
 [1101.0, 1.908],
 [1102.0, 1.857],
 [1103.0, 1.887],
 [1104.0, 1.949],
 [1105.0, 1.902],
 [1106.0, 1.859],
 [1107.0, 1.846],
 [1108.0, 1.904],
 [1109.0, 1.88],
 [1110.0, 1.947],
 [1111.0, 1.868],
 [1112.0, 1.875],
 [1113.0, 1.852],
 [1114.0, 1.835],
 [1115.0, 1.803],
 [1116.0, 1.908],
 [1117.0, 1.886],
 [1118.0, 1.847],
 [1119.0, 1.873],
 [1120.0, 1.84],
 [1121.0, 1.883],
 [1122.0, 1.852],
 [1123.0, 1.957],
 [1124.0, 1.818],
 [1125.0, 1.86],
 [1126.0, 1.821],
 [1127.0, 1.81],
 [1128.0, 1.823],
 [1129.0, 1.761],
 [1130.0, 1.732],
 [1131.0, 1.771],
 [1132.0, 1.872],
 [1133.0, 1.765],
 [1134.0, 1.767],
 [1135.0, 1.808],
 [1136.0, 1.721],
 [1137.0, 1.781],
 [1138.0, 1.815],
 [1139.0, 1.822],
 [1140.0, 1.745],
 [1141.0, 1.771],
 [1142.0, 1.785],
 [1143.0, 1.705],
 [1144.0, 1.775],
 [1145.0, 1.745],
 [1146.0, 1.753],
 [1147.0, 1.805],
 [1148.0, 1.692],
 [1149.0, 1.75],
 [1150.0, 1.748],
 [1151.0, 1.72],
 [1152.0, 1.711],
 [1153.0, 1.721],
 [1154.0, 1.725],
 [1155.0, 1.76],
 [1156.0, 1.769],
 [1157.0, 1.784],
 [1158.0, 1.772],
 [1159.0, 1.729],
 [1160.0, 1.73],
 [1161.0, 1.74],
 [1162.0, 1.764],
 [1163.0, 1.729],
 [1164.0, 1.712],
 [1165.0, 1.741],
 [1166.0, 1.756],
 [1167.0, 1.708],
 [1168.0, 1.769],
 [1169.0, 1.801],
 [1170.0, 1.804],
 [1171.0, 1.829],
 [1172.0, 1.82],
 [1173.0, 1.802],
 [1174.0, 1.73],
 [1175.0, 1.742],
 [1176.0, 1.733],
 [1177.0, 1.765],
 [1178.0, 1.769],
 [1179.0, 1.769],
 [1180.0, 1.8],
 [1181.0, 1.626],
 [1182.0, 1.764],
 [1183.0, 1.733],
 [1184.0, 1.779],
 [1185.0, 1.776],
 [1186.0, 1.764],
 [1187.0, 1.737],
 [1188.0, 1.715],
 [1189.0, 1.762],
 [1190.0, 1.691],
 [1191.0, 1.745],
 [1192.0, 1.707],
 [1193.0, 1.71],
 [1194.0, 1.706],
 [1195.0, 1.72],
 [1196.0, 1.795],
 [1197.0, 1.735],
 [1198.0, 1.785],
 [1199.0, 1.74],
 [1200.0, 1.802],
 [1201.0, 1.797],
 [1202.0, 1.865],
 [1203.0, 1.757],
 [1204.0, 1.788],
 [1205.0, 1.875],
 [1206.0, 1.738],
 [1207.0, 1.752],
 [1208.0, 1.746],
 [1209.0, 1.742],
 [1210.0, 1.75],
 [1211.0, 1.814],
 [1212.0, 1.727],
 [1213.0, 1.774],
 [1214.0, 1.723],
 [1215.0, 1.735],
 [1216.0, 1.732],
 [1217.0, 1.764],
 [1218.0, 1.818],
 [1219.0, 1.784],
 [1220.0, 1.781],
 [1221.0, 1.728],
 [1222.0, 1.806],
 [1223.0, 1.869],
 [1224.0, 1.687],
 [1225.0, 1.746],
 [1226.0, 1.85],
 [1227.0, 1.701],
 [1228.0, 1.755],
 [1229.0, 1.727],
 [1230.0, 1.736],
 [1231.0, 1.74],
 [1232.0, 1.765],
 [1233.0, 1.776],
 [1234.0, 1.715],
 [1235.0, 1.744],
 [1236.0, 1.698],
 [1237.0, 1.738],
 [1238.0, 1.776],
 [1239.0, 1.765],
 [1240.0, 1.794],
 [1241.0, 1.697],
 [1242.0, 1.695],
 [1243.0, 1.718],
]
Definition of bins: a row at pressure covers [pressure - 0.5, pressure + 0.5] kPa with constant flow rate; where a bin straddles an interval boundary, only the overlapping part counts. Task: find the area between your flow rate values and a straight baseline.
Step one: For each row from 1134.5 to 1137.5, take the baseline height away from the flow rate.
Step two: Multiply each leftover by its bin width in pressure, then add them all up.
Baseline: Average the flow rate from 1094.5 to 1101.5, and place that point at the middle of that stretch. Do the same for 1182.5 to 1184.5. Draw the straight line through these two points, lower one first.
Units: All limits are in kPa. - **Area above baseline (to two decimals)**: -0.21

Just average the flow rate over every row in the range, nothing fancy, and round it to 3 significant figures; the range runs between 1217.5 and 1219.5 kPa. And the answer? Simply 1.80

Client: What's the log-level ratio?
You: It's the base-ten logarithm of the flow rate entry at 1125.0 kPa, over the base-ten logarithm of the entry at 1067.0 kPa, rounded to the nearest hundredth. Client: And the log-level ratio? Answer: 0.90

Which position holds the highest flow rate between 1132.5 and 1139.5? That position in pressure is 1139.0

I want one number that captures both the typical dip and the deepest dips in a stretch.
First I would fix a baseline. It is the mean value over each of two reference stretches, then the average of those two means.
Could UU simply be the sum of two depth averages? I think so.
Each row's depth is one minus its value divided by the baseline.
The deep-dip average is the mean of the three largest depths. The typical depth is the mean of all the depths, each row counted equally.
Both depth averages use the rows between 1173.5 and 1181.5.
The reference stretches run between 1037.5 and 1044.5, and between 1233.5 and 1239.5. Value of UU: 0.231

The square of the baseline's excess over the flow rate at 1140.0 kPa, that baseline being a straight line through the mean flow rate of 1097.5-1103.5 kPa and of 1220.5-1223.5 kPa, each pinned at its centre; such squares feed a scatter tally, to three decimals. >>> 0.013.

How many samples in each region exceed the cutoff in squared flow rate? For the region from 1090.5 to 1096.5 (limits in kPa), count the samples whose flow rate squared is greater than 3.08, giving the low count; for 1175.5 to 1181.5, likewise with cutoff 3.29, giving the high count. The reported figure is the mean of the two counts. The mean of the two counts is 3.0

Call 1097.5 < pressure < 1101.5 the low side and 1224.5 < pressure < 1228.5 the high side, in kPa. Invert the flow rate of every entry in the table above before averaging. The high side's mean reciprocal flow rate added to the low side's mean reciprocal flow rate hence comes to 1.10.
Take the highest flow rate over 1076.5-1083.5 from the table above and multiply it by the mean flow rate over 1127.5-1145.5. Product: 3.68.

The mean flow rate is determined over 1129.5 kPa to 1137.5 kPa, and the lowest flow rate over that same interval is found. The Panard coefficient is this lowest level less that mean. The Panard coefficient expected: -0.056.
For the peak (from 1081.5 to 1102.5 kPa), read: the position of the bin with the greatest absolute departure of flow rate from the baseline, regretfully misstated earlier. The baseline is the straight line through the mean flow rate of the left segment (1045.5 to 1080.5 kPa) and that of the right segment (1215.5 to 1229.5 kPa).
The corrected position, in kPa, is 1097.0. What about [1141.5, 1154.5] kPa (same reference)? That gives 1148.0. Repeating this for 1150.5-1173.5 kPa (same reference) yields 1152.0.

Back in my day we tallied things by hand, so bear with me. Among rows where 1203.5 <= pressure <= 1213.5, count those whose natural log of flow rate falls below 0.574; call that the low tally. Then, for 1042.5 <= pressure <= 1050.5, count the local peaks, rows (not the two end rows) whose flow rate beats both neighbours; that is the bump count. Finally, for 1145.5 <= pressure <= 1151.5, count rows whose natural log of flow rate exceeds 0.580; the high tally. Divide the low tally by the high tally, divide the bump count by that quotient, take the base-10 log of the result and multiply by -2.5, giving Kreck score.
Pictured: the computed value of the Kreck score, 1.4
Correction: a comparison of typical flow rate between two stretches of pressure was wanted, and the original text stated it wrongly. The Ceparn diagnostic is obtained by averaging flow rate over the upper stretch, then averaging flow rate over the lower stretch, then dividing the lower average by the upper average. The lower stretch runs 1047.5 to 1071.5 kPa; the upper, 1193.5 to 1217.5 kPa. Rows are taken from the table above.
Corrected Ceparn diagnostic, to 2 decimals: 1.17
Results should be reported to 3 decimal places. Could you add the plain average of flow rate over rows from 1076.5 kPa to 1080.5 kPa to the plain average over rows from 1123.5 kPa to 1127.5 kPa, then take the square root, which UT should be 1.945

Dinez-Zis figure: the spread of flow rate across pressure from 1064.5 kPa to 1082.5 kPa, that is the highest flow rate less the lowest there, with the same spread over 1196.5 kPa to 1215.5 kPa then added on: 0.40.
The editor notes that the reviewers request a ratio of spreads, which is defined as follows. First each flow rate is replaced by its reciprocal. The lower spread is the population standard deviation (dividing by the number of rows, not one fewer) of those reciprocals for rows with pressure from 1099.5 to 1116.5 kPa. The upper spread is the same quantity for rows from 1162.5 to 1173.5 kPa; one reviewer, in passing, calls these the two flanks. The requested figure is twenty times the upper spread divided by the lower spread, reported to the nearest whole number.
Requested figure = 25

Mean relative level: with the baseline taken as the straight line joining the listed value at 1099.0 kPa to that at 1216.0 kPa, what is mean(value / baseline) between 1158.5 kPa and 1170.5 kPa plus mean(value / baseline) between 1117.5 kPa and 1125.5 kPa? 1.99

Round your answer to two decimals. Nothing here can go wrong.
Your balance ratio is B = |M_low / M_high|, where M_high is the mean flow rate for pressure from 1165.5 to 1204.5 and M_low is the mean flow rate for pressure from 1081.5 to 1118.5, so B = 1.09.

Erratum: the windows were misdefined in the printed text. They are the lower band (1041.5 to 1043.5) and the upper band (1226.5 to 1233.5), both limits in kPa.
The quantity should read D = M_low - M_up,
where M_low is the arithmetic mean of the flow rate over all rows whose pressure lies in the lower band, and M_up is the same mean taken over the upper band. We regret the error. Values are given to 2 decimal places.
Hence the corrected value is 0.44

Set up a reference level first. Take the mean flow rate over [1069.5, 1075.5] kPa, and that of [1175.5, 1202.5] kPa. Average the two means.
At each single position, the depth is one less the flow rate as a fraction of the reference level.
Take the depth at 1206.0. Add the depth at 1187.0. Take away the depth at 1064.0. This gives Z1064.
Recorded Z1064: 0.22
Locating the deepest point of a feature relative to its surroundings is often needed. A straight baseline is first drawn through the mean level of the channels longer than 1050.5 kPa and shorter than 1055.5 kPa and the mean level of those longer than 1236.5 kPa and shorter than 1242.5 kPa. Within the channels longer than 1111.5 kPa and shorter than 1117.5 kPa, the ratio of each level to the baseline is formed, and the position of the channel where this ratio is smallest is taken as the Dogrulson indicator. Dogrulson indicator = 1115.0 kPa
